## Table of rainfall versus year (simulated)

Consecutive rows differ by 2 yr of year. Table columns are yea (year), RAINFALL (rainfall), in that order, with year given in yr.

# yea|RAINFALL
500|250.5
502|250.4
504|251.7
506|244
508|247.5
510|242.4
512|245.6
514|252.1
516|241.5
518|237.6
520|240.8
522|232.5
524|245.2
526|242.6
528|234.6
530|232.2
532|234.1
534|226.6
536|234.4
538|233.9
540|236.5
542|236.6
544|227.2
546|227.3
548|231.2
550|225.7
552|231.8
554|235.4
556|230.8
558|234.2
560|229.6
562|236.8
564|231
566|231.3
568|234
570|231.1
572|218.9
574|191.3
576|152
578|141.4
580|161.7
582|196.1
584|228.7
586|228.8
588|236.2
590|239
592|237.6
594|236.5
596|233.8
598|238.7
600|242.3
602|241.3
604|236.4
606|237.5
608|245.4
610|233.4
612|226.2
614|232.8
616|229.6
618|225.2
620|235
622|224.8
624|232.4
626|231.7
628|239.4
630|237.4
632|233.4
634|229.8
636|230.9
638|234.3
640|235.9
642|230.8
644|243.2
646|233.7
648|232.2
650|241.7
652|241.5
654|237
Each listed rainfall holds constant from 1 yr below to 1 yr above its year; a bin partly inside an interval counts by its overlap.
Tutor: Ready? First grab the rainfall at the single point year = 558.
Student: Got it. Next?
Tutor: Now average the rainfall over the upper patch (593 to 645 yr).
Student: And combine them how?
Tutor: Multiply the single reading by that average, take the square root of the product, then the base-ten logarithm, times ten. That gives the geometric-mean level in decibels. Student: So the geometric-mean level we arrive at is 23.7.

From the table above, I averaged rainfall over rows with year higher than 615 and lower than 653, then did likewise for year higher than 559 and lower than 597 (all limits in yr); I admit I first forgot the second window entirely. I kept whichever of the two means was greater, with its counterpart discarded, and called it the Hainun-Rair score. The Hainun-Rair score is 234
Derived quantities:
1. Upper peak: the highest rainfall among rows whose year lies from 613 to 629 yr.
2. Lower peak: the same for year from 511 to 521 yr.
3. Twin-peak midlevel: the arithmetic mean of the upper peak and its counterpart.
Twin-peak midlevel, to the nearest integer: 246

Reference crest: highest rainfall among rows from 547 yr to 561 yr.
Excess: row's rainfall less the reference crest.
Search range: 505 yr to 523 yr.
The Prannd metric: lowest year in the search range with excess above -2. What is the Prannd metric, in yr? 506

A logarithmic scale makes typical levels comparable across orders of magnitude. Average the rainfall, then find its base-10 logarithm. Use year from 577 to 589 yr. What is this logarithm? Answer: 2.30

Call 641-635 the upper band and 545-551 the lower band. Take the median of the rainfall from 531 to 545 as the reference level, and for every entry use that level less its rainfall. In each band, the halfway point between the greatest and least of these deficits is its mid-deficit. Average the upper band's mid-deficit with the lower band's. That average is 3.2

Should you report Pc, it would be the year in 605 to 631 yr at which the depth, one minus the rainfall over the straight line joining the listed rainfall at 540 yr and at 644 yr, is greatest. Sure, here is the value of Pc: 622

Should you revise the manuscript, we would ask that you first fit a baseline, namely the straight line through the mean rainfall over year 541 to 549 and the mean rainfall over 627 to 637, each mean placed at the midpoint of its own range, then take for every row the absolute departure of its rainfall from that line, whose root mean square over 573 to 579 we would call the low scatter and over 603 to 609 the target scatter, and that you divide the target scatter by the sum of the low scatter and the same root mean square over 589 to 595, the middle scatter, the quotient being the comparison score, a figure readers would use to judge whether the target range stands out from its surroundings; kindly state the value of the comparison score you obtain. 0.10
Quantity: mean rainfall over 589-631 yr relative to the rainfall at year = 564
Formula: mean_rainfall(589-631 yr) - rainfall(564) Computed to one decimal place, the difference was 4.1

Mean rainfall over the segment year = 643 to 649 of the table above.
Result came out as 236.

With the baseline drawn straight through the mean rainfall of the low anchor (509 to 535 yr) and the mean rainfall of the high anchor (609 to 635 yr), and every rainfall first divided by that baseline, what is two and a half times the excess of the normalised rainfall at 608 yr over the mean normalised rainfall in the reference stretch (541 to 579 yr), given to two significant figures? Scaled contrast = 0.31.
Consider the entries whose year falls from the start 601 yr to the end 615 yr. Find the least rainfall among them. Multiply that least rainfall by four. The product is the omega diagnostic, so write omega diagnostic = 905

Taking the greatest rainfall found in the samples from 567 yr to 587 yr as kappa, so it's 234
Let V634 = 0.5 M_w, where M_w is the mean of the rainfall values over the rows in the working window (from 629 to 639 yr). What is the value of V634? 116.6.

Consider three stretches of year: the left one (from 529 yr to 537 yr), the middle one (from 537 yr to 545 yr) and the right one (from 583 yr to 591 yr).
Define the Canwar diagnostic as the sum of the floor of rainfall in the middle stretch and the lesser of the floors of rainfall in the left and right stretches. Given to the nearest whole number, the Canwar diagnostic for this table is 454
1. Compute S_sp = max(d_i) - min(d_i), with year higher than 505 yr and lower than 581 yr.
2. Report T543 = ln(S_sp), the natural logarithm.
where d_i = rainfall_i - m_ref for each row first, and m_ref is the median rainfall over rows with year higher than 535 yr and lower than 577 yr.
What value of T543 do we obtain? 4.71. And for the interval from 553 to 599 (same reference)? 4.58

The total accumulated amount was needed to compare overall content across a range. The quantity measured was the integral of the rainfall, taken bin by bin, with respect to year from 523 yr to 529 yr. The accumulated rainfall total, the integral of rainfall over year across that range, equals 1445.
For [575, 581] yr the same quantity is 910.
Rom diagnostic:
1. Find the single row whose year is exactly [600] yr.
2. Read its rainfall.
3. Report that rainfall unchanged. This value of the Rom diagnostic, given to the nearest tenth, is 242.3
